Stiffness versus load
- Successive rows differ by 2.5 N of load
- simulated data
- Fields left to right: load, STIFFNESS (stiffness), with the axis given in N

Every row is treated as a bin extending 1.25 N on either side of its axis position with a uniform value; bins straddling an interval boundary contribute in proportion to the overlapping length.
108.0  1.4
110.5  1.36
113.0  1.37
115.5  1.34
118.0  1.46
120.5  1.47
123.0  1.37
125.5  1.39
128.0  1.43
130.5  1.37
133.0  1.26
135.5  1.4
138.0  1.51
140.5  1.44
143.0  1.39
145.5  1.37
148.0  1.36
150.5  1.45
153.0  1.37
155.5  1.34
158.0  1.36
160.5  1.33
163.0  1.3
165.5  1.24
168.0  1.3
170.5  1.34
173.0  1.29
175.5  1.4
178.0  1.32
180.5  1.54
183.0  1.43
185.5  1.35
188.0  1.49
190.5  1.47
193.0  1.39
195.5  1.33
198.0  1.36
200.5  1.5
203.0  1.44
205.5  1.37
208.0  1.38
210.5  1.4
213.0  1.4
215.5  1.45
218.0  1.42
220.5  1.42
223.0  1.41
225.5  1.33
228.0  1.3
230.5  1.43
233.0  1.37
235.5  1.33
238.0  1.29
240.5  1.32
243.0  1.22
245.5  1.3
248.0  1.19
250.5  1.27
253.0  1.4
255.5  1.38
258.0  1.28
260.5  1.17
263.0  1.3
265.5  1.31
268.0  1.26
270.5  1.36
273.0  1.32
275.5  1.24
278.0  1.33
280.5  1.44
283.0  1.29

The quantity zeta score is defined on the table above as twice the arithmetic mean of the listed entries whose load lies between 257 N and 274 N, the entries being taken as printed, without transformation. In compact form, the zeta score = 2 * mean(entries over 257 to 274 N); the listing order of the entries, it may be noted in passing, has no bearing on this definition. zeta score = 2.57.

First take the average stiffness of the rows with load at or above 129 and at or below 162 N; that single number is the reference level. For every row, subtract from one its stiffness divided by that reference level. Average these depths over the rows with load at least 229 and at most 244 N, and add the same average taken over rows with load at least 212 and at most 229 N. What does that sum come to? 0.03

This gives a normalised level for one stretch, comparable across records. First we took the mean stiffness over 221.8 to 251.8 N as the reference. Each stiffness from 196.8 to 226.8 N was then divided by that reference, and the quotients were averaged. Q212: 1.07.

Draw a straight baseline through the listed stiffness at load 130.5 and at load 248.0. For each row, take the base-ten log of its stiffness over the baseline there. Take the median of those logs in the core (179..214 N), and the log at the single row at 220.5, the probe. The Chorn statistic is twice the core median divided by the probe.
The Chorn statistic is 1.5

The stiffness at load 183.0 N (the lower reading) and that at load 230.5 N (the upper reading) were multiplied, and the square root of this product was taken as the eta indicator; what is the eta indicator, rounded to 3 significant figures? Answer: 1.43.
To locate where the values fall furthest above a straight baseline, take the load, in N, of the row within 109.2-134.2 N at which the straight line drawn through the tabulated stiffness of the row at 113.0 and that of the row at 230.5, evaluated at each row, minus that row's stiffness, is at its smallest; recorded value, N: 120.5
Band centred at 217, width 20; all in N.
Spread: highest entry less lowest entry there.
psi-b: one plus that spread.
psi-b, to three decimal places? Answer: 1.120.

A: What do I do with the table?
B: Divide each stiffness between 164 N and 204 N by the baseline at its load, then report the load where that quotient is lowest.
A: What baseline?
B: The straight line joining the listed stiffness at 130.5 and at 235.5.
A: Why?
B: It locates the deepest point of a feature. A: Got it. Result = 165.5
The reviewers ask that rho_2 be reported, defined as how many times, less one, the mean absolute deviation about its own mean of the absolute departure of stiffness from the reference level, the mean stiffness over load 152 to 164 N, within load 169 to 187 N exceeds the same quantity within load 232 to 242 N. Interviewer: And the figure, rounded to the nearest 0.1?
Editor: 2.8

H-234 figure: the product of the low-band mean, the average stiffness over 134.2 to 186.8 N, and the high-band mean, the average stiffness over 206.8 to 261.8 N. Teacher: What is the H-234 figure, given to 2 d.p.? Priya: 1.84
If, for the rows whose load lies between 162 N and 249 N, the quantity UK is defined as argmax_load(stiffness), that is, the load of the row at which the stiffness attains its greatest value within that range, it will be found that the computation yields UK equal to 180.5 N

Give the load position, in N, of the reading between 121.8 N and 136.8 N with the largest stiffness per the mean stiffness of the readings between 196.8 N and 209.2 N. 128.0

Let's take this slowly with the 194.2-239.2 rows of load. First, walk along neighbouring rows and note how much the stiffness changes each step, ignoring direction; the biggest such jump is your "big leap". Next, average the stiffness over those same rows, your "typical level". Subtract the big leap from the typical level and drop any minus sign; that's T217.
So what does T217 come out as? 1.25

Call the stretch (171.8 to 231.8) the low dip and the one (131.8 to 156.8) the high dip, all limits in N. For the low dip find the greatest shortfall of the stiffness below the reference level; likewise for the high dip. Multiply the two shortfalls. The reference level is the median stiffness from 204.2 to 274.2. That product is 0.003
